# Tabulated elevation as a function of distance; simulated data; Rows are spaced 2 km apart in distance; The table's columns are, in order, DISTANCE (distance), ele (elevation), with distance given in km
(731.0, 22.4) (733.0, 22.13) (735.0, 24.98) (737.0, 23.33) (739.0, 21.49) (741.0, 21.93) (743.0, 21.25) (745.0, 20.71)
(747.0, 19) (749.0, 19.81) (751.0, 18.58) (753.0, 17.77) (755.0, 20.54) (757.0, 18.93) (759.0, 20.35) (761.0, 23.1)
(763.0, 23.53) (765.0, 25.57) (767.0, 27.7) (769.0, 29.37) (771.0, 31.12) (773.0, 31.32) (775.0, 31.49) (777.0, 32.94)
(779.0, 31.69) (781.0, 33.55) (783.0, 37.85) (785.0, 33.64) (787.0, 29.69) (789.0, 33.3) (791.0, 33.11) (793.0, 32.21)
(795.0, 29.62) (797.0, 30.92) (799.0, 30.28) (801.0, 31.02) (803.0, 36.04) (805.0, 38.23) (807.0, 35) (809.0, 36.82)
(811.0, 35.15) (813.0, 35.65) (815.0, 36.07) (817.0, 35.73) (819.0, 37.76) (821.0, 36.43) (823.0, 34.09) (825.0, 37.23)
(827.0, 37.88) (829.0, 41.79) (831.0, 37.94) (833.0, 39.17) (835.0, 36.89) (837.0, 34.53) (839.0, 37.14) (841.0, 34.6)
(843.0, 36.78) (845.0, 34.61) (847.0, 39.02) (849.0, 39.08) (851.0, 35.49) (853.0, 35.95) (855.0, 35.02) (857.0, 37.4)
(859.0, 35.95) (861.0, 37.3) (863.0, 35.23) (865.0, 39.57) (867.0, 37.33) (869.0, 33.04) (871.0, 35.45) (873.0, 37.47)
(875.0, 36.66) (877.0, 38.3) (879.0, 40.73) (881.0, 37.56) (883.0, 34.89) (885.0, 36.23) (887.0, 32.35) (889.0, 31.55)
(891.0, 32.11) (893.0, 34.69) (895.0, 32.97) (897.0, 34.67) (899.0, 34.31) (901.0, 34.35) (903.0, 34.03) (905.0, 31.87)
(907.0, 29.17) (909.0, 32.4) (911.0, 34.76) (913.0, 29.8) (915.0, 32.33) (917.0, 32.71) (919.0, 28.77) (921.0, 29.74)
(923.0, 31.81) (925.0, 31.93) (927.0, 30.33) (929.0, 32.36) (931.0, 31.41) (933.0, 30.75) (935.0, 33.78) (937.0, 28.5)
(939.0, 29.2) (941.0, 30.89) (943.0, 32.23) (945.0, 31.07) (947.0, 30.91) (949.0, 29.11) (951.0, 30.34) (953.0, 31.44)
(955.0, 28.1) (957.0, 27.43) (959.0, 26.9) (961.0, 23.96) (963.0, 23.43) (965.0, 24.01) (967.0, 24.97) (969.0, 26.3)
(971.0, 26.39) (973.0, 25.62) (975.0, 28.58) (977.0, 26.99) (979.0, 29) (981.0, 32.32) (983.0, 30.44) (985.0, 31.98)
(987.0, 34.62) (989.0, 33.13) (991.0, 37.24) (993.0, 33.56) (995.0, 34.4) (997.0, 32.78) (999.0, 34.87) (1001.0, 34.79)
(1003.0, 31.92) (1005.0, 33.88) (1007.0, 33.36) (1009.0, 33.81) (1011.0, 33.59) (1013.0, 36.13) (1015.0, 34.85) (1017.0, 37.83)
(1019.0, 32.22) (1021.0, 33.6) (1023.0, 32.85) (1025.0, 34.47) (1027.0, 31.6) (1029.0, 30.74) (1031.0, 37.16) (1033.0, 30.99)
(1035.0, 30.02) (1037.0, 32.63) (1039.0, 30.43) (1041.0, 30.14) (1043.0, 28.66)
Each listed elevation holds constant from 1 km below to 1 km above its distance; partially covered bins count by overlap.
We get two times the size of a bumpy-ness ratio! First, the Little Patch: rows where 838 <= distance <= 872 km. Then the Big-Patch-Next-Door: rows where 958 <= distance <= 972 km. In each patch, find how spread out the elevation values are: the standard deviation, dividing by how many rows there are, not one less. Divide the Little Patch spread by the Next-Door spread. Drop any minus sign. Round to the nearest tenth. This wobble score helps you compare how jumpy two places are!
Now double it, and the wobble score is 2.7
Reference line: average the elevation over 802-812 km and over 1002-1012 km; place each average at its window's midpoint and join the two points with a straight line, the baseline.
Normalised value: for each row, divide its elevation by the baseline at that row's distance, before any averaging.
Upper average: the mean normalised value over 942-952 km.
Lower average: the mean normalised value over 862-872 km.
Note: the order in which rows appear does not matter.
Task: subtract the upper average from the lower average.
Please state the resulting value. 0.12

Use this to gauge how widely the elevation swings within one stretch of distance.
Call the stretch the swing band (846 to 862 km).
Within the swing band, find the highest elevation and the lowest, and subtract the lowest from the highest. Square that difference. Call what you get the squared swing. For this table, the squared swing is 16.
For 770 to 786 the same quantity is 45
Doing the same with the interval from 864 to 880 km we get 59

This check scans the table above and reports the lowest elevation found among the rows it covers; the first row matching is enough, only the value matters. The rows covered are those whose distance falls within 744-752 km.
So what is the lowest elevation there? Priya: 18.58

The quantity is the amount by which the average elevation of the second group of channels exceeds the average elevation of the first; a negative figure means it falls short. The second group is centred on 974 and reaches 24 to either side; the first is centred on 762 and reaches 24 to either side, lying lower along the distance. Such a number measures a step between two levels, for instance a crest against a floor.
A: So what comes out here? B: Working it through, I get 3.8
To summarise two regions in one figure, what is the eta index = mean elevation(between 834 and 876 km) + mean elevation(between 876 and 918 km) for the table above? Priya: 70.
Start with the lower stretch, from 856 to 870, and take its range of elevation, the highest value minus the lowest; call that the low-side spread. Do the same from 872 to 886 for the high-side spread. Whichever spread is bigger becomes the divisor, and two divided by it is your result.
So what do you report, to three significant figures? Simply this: 0.306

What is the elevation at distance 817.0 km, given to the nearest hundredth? 35.73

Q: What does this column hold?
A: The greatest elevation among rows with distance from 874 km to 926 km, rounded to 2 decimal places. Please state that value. 40.73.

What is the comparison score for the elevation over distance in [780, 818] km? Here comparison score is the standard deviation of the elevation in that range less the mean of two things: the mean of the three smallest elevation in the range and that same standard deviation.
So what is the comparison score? -14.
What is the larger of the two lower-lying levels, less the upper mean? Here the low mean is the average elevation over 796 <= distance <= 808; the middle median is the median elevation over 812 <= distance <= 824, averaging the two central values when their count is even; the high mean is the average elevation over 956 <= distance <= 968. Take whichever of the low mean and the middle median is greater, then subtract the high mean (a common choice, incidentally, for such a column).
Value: 11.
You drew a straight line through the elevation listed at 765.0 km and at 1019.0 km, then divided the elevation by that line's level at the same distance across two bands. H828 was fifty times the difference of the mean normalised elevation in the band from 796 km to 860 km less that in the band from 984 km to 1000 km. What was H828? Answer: 12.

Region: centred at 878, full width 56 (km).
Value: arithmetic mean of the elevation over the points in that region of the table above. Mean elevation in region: 35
